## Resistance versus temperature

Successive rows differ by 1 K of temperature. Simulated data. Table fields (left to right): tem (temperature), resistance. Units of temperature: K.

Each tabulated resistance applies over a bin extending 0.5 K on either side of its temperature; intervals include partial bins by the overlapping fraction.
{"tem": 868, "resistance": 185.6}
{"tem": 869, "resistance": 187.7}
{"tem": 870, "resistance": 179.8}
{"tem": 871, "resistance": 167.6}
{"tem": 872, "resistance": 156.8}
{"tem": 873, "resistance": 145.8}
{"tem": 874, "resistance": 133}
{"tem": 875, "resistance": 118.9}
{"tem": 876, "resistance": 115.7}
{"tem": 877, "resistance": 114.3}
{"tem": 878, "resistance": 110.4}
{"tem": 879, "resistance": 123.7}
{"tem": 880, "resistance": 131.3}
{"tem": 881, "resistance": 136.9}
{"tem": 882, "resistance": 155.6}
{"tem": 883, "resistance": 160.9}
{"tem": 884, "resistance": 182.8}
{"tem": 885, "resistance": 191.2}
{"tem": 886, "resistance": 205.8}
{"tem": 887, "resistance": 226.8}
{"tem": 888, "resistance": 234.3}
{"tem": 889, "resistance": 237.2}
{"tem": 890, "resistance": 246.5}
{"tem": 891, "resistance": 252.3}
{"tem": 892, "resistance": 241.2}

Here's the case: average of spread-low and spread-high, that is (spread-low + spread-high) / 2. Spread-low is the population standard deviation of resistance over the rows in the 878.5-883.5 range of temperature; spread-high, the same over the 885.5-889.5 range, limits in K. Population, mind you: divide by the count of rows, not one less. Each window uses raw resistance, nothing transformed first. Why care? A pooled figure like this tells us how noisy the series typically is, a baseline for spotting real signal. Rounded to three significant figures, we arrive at 13.3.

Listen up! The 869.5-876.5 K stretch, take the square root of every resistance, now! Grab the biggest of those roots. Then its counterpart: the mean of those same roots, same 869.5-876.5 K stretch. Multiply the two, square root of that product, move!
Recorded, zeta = 12.7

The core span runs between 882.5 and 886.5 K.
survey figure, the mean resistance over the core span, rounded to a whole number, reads 185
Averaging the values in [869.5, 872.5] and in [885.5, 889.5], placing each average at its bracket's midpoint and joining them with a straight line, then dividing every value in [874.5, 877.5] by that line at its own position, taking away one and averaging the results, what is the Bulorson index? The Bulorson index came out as -0.37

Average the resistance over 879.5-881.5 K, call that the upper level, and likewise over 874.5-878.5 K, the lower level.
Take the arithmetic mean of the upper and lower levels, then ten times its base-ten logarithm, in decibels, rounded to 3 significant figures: 21.0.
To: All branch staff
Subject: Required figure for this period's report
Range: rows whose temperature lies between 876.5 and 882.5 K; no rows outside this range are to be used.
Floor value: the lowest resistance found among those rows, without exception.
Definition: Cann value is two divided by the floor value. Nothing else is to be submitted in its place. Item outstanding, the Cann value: 0.018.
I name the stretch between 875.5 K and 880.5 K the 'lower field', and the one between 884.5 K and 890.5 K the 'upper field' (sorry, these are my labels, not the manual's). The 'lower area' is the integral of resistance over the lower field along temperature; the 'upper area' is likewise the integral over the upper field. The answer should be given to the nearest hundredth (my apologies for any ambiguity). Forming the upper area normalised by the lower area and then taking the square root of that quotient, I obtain 1.50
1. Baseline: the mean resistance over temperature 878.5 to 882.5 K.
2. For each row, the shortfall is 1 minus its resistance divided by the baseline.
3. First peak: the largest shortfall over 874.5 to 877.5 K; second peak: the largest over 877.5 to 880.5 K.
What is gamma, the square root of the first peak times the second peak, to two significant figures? 0.18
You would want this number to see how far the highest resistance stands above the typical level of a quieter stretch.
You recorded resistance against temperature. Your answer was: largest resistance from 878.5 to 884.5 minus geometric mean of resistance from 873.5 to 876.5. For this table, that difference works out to 60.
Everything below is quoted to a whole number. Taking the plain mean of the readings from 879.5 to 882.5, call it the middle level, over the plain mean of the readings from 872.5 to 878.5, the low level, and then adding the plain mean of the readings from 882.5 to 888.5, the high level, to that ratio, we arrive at 201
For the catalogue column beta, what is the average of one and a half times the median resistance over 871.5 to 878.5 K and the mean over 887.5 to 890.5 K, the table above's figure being 209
